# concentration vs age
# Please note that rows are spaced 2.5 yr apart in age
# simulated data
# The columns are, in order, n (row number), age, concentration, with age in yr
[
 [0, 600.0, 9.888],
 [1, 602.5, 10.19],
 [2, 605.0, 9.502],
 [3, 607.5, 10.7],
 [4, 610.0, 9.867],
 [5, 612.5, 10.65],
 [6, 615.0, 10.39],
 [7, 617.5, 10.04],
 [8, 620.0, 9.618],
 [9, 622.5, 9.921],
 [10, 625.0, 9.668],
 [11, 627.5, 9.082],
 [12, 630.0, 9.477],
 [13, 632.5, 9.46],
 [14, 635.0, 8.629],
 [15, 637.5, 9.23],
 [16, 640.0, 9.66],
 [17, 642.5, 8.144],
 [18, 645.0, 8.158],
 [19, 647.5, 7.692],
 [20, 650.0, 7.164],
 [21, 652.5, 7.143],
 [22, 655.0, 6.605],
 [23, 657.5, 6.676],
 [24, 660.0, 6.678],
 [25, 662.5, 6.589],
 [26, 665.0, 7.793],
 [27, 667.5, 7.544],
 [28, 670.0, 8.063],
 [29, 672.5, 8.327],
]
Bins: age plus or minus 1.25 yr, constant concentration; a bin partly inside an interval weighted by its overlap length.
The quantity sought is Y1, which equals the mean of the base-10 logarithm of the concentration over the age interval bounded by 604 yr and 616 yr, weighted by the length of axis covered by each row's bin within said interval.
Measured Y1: 1.01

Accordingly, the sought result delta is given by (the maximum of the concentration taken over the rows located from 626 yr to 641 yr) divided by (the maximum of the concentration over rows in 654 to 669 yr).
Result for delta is 1.2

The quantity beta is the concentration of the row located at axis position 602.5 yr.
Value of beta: 10.19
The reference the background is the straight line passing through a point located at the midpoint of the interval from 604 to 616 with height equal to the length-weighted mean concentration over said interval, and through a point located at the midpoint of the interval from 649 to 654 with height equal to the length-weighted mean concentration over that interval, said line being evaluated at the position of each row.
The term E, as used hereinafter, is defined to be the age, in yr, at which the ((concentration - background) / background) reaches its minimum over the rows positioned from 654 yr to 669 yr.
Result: 655.0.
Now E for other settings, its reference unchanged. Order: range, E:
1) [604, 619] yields 605.0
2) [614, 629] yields 620.0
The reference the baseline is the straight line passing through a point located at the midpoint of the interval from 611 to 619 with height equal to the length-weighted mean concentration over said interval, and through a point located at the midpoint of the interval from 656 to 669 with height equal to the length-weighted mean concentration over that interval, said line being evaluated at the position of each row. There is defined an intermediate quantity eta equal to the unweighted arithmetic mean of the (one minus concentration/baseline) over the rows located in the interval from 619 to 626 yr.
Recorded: 0.007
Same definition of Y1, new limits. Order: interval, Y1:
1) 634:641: 0.96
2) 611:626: 1.00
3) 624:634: 0.97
